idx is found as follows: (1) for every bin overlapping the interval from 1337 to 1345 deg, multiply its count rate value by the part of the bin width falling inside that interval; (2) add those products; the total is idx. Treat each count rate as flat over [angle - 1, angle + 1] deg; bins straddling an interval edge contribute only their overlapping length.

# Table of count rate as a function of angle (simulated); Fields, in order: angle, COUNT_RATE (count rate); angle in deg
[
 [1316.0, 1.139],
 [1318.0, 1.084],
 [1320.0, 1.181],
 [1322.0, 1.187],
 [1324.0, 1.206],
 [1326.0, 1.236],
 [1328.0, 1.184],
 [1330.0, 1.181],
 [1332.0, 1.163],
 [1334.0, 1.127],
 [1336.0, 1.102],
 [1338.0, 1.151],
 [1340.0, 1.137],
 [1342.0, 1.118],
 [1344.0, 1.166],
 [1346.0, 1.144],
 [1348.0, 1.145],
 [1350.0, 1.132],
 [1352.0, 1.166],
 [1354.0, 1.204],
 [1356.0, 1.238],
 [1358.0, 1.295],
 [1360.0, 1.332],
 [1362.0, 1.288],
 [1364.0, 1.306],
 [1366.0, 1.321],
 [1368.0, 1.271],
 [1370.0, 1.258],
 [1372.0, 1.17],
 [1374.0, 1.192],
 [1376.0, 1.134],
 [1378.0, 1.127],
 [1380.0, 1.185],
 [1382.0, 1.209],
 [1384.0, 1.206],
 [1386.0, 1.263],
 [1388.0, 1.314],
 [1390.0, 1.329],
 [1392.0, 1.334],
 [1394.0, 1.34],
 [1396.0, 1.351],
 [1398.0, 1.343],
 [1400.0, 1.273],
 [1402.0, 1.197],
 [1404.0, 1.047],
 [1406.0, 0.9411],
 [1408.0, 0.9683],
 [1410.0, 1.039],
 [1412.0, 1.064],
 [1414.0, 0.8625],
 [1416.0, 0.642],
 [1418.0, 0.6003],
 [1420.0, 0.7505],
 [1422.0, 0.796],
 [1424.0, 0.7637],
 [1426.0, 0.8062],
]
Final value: 9.1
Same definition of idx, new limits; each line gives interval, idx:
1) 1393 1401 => 10.6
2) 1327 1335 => 9.3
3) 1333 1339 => 6.8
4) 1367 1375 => 9.8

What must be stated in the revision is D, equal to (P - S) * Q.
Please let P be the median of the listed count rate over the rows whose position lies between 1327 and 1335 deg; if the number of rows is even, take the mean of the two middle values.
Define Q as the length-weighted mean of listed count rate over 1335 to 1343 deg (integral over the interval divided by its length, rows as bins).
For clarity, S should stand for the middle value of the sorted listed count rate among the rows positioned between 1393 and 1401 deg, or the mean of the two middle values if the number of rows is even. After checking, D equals -0.19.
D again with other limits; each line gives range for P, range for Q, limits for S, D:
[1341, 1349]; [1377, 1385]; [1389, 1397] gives -0.23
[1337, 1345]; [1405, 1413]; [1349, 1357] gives -0.04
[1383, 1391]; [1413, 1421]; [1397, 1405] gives 0.04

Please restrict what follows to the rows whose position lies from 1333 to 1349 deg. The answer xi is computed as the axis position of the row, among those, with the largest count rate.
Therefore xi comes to 1344.0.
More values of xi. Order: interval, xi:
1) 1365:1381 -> 1366.0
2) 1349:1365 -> 1360.0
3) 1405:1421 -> 1412.0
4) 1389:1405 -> 1396.0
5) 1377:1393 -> 1392.0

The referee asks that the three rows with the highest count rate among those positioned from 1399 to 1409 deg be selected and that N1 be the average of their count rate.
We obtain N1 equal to 1.17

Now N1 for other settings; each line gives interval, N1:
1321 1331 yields 1.21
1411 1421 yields 0.89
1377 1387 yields 1.23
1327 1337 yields 1.18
